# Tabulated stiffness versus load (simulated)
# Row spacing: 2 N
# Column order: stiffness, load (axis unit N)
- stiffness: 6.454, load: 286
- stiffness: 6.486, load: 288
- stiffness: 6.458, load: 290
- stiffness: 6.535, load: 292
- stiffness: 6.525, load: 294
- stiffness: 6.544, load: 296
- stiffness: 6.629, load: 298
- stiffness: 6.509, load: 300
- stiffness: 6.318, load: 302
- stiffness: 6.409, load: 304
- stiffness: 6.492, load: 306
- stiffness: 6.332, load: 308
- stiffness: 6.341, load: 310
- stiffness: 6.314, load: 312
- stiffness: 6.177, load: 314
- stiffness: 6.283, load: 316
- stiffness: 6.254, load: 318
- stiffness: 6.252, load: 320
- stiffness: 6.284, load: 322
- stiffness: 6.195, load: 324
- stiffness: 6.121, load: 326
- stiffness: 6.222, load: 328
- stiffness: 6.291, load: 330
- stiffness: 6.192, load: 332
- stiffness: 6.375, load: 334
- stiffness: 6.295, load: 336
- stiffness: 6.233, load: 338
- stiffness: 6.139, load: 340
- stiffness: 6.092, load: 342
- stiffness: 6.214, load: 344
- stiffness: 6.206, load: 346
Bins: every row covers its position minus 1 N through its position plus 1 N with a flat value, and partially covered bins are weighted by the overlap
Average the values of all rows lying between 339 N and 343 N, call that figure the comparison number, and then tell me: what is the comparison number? 6.12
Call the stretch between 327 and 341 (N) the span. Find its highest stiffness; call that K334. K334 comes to 6.375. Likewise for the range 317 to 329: 6.284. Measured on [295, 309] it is 6.629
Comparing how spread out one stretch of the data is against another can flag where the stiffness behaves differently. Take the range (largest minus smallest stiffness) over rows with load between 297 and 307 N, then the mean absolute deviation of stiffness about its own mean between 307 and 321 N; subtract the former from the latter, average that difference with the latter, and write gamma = -0.11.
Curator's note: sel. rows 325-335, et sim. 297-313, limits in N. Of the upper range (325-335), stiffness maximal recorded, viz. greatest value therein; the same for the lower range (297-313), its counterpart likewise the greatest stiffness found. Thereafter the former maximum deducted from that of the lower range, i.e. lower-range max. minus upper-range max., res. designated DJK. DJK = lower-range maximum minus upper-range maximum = 0.25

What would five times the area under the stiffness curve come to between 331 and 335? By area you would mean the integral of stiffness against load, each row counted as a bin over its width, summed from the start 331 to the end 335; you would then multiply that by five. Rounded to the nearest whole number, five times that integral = 126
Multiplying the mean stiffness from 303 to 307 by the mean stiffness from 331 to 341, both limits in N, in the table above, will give 40.3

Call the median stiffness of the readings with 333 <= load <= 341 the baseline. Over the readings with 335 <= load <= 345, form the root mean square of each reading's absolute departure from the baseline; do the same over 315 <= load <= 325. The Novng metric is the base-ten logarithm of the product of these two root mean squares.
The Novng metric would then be -2.5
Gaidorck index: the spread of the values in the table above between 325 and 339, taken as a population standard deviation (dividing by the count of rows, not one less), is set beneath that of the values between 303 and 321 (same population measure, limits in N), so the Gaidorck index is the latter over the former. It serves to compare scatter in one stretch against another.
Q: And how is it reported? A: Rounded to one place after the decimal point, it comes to 1.2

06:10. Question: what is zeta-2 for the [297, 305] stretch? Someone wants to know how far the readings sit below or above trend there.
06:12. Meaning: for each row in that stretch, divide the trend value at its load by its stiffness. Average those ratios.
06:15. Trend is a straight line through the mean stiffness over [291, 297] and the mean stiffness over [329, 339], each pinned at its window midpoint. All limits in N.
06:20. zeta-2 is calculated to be 1.004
